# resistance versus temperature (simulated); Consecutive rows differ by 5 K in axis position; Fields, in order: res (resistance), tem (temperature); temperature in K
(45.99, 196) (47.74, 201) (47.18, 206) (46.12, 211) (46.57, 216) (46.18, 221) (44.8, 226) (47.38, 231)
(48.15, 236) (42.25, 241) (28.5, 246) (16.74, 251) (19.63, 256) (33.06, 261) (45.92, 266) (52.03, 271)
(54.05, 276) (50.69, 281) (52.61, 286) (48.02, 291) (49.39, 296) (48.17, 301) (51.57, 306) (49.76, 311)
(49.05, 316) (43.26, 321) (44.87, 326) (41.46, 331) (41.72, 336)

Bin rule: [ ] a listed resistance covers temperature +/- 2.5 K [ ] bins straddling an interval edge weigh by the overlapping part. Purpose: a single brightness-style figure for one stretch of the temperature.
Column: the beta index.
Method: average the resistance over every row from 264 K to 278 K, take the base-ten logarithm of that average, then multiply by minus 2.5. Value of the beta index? -4.26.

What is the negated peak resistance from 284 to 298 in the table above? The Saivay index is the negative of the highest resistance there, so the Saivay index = -52.6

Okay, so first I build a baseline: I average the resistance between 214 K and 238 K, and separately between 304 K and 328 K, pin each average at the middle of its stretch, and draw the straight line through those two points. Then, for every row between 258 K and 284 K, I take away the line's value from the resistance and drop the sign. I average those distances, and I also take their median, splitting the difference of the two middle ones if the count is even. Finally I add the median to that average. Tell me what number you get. 11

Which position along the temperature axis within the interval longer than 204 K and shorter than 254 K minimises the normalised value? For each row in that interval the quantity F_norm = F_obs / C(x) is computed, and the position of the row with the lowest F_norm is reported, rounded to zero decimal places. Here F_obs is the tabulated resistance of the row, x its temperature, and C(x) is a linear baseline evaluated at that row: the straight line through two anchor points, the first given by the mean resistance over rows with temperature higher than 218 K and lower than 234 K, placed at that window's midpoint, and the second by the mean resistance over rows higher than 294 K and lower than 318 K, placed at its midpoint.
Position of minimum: 251 K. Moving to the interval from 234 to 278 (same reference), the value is 251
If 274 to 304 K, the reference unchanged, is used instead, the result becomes 301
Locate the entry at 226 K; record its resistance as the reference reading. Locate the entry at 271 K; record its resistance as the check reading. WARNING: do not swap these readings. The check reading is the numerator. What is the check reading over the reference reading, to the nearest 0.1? 1.2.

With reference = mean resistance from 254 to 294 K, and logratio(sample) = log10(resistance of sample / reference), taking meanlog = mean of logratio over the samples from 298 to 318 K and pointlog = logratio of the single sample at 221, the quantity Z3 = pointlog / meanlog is 0.3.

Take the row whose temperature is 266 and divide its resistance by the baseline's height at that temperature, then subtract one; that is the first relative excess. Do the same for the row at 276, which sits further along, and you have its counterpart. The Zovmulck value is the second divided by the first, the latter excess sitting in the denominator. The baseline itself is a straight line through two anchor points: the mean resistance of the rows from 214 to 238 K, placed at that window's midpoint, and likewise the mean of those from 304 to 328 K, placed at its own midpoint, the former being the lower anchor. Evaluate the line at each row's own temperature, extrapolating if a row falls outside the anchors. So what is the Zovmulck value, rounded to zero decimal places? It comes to -6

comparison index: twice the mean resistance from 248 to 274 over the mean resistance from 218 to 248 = 1.56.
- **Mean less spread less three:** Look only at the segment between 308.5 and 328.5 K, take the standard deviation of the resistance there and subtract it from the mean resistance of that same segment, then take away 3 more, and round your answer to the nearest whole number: 41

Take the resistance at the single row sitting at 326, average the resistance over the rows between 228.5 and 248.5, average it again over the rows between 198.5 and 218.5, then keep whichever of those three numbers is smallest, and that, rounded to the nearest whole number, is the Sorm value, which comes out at 42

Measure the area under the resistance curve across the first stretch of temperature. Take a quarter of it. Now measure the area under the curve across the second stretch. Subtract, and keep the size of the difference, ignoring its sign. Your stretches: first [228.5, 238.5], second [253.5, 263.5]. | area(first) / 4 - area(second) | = 144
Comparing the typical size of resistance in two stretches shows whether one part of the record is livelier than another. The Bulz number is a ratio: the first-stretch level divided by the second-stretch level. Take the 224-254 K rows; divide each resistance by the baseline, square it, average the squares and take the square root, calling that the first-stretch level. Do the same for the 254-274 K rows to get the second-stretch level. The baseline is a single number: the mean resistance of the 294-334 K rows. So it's 1.0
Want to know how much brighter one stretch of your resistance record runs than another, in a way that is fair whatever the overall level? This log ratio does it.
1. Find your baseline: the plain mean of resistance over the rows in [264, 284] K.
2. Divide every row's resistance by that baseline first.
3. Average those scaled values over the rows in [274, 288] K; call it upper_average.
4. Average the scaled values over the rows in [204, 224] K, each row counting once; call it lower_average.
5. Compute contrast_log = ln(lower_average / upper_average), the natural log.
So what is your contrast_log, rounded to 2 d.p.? -0.12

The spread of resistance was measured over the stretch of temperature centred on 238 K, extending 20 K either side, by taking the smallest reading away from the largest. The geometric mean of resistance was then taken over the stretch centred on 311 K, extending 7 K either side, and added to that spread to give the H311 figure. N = 82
